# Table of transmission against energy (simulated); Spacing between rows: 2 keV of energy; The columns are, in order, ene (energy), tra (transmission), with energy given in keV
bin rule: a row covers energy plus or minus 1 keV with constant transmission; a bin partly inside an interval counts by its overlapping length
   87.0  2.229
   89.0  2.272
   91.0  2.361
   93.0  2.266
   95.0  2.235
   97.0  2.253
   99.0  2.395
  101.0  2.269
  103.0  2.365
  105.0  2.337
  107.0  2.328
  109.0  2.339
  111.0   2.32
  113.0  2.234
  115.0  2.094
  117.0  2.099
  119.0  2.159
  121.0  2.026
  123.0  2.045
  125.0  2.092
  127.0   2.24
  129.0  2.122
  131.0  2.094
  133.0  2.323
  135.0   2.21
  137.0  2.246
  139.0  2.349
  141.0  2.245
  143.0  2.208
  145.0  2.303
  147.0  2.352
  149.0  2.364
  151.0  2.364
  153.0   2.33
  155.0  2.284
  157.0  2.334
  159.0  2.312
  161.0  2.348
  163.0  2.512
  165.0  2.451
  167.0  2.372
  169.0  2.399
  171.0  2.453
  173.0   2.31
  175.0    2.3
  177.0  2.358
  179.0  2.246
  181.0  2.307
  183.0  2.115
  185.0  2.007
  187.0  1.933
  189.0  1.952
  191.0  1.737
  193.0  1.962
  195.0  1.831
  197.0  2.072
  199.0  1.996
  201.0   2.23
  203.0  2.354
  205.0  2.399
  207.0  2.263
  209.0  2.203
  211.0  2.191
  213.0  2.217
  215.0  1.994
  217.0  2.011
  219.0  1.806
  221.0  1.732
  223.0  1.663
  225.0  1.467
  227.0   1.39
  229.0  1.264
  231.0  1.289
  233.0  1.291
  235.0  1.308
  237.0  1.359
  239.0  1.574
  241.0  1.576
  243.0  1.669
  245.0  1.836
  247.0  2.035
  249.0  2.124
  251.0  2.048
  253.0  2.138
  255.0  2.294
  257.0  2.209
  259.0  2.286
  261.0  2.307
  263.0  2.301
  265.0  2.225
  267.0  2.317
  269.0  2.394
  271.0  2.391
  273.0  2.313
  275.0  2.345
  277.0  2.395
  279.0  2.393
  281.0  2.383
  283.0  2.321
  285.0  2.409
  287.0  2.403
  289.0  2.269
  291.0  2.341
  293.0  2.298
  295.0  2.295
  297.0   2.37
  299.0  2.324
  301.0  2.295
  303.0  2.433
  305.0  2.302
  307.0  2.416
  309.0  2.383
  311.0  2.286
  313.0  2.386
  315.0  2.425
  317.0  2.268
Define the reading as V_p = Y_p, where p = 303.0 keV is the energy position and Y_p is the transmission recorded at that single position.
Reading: 2.433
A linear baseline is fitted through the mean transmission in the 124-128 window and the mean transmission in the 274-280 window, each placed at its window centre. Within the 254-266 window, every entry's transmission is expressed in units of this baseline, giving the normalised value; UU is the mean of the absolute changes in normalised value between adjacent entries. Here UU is 0.023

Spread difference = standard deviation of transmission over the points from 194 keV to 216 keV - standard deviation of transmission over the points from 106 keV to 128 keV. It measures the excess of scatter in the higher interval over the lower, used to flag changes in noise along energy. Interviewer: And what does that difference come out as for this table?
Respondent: 0.05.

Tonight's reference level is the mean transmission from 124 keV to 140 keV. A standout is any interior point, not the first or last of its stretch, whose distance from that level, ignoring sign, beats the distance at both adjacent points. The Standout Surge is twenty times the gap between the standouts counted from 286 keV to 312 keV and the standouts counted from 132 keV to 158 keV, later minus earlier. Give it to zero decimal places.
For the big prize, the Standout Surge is 60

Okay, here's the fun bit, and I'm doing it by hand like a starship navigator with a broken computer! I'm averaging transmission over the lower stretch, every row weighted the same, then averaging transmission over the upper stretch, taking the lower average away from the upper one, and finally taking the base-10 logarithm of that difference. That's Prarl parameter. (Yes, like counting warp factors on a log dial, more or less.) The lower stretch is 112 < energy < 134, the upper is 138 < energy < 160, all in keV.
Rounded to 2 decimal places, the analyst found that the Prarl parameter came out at -0.76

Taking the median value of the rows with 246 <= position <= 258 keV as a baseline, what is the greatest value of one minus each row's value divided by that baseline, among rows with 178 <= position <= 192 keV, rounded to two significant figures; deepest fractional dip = 0.18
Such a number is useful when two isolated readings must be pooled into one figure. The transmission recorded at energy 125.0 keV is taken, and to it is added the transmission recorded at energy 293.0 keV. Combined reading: 4.4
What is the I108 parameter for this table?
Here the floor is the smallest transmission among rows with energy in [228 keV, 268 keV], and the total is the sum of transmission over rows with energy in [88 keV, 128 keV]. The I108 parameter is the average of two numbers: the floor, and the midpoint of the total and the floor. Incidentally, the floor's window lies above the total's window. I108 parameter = 12.1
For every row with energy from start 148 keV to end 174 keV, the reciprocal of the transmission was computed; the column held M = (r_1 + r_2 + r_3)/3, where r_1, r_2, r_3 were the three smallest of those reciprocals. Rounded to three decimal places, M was 0.405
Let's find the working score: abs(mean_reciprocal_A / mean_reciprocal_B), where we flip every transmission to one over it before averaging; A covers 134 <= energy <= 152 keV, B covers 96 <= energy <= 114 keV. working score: 1.0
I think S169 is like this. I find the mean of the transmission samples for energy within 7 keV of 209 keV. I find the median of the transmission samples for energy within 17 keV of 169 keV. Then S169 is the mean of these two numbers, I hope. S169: 2.28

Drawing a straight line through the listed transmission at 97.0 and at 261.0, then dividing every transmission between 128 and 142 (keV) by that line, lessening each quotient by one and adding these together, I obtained -0.1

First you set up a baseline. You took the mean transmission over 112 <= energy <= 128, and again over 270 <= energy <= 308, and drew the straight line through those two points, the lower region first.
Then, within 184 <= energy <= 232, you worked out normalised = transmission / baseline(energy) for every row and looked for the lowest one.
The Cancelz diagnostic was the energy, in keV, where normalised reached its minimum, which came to 229.0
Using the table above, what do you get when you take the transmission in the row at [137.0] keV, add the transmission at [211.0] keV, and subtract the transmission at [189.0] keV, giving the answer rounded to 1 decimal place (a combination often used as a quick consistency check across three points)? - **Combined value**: 2.5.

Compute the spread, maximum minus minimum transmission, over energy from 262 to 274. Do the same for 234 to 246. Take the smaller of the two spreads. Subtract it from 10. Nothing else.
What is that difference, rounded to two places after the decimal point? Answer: 9.83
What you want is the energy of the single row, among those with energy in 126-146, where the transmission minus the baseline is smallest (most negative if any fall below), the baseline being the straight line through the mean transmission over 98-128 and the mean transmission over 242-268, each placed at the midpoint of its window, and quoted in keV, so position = 131.0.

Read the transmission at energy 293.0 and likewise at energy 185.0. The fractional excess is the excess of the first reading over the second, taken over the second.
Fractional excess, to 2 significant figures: 0.14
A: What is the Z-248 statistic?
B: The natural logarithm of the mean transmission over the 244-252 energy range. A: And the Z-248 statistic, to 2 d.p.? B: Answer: 0.70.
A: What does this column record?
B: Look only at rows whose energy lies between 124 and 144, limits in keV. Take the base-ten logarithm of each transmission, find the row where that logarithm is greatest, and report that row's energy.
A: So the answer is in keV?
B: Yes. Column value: 139.0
